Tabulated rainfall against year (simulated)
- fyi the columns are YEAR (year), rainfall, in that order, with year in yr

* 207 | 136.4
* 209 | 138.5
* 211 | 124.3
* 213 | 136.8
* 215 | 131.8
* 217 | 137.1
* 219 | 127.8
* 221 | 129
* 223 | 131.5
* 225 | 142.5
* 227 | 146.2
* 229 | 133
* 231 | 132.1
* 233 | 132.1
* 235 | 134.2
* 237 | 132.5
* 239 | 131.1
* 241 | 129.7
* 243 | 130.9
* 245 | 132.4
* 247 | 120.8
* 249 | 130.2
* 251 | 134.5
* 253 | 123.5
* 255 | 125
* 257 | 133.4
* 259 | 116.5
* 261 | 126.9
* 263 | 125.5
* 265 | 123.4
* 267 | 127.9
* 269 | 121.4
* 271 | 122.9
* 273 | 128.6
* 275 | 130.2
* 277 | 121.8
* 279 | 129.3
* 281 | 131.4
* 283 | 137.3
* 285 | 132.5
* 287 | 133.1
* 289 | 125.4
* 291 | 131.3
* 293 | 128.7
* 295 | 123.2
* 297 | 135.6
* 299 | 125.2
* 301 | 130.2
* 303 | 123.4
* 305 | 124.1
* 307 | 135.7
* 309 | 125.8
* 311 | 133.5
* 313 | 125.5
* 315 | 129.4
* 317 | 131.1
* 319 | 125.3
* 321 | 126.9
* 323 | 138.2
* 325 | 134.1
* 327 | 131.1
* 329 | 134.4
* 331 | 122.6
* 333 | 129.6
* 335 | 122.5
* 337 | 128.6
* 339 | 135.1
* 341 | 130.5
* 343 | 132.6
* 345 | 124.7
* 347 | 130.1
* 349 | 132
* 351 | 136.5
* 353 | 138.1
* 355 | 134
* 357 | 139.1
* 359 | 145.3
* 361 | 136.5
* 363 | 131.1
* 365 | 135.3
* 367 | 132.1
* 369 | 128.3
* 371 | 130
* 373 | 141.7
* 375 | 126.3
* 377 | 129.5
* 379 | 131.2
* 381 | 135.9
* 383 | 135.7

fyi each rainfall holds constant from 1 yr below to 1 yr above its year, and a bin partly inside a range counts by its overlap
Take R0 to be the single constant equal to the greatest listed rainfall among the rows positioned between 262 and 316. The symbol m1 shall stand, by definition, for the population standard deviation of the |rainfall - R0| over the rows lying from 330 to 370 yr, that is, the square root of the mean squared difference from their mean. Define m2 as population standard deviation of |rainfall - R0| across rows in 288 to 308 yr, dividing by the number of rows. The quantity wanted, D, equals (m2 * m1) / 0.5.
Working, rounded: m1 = 4.2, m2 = 4.54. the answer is 39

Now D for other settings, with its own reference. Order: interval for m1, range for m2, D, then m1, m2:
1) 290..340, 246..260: 55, 4.5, 6.20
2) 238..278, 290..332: 42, 4.7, 4.46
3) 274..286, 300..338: 41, 4.6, 4.38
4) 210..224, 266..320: 38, 4.3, 4.39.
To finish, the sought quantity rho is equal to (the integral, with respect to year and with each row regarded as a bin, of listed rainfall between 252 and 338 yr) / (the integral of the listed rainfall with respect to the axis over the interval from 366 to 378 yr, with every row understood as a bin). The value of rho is 7.0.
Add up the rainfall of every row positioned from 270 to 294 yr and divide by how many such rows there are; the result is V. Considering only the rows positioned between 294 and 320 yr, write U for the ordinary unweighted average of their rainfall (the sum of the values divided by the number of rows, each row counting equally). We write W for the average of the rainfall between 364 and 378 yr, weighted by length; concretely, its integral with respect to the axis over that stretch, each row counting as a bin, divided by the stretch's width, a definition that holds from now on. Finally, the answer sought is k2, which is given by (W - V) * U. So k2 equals 322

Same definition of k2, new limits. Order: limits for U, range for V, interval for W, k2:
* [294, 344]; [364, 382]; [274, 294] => -279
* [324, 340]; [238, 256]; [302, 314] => -88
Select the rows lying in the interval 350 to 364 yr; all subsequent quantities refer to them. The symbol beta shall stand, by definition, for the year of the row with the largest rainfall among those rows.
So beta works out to 359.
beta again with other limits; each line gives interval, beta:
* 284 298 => 297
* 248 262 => 251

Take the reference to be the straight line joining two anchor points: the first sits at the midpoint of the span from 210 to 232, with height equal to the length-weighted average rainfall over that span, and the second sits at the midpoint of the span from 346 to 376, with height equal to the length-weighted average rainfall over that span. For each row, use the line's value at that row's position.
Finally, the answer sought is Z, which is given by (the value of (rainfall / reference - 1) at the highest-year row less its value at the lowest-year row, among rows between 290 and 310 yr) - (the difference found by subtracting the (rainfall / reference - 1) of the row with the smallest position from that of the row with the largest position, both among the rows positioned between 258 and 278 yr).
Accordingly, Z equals -0.08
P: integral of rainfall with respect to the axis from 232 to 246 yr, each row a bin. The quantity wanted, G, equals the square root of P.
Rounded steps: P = 1846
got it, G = 43.0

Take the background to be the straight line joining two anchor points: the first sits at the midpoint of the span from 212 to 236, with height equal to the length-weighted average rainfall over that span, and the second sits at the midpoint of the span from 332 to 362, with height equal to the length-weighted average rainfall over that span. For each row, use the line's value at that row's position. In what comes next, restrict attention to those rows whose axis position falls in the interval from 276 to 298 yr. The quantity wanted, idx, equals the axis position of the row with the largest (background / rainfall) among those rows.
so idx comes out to 277 yr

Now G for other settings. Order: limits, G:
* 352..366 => 43.8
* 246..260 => 42.0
